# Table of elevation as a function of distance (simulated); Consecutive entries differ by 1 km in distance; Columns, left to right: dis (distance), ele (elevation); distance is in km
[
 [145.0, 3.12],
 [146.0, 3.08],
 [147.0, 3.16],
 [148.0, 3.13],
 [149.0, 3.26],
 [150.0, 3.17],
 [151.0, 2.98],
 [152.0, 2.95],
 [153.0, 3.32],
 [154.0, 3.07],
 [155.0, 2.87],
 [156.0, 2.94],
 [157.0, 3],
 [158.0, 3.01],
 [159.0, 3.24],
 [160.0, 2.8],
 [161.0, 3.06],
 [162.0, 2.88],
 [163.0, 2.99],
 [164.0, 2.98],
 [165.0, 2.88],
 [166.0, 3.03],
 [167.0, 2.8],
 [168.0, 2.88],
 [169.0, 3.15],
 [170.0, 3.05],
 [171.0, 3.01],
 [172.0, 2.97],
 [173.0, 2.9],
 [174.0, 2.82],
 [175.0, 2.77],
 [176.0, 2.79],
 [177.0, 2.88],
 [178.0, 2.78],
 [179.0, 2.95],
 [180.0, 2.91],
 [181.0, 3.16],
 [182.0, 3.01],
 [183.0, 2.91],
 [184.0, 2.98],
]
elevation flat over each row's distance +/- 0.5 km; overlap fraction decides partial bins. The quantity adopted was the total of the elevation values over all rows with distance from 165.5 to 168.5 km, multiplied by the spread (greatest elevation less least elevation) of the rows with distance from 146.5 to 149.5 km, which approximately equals 1.1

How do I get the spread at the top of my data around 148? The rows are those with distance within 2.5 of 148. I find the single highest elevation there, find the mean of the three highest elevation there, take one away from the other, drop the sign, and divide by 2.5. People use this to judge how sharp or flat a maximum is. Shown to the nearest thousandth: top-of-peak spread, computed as 0.025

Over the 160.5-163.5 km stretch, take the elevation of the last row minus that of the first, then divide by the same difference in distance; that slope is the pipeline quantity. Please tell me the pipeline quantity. -0.035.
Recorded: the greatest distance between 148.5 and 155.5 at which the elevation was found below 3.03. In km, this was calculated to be 155.0 km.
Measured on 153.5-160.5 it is 160.0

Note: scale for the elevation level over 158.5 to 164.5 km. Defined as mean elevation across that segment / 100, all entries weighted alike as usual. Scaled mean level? 0.0299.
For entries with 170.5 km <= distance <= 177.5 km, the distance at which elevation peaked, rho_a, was 171.0 km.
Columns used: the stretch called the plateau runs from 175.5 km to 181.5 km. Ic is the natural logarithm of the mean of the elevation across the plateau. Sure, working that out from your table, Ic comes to 1.07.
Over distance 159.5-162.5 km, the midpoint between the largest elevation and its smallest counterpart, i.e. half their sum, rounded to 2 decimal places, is 2.93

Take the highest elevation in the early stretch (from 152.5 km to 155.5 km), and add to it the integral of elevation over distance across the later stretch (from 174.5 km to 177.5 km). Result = 11.8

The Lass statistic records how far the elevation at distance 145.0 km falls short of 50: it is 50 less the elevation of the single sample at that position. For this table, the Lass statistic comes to 46.9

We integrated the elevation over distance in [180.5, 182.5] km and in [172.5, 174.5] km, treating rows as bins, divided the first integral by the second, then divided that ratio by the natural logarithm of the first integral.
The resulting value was 0.593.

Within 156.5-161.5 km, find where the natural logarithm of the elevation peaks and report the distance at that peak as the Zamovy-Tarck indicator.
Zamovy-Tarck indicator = 159.0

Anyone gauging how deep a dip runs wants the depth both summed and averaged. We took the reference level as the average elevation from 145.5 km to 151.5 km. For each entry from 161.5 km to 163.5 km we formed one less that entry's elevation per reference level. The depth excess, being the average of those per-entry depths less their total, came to -0.062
